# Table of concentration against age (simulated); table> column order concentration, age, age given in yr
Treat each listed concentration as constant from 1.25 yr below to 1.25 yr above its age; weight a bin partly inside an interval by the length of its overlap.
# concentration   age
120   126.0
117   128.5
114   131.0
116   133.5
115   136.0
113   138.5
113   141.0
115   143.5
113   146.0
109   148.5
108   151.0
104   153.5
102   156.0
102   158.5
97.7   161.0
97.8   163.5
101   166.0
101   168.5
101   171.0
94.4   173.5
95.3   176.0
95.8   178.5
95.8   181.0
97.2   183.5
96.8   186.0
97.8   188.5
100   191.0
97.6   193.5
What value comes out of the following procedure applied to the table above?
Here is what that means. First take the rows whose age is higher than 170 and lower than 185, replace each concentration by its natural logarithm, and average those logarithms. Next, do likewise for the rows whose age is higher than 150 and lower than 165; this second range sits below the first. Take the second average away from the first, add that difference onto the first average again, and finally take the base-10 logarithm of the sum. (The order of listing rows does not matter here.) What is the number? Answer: 0.655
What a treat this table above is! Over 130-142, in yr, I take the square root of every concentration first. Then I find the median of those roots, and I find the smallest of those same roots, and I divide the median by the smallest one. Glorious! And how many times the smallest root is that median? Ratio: 1.00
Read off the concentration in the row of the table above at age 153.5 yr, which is 104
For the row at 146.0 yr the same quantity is 113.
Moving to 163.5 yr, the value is 97.8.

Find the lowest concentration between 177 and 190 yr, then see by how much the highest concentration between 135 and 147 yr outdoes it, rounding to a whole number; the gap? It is 19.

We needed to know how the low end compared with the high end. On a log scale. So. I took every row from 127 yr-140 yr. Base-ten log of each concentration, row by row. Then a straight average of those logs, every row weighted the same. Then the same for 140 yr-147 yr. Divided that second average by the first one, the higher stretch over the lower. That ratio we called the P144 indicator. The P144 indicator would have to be 0.998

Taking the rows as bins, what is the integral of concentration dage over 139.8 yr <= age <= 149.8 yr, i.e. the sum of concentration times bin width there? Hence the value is 1125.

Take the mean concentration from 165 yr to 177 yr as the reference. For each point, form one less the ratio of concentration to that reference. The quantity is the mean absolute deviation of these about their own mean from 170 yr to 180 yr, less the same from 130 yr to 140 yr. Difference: 0.012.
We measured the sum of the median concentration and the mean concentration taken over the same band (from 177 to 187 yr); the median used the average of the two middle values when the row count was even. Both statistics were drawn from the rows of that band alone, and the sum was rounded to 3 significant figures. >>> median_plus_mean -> 193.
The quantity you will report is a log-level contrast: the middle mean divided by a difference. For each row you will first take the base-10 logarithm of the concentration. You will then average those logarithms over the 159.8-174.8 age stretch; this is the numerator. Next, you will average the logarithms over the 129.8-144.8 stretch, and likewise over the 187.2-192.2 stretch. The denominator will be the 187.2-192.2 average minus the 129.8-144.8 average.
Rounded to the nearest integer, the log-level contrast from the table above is -32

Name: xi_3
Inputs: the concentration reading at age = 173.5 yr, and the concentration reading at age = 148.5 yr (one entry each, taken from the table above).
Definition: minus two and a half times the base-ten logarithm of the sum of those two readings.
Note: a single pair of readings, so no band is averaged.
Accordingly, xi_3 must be -5.77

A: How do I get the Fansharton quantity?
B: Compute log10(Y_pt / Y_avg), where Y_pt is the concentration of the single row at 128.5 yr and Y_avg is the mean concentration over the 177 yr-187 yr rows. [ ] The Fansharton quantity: 0.084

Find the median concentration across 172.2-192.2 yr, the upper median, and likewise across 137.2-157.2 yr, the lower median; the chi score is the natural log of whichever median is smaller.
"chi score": 4.57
